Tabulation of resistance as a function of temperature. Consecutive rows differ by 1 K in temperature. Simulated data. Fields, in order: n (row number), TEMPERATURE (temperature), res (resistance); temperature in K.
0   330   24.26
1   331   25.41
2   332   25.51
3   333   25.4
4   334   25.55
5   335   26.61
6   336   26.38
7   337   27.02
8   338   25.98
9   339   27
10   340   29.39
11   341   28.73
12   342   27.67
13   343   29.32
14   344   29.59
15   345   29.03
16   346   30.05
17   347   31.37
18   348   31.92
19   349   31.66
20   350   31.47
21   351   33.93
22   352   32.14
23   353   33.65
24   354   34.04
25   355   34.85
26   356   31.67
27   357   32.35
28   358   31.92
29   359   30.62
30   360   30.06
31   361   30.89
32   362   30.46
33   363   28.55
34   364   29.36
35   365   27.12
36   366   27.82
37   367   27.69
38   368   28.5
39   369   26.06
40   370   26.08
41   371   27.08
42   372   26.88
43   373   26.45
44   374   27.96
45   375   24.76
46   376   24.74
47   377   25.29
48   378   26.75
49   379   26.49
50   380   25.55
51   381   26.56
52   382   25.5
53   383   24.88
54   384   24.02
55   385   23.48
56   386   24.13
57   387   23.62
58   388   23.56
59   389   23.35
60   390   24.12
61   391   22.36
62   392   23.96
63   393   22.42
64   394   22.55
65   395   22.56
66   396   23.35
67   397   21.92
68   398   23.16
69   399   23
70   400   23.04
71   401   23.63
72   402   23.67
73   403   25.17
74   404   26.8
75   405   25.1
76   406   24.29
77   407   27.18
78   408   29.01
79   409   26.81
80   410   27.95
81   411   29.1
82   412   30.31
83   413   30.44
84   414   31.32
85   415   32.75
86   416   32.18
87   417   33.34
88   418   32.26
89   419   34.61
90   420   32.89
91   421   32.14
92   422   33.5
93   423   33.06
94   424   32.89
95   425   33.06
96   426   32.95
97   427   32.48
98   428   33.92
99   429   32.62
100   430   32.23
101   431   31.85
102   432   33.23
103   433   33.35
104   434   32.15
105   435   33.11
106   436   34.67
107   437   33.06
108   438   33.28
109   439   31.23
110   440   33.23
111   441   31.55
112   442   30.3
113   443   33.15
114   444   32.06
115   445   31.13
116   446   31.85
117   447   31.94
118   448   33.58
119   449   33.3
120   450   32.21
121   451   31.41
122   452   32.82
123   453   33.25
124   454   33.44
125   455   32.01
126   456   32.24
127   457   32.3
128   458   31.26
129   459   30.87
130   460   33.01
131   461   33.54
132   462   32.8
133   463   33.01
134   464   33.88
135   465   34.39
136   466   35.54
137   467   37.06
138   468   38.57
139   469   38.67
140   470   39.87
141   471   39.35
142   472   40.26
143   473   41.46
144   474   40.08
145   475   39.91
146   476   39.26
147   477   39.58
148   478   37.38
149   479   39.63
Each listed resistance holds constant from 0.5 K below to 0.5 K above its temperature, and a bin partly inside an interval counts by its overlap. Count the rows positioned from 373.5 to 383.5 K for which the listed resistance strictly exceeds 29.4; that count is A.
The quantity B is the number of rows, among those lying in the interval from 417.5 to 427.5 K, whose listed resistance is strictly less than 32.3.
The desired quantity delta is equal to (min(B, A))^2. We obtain 0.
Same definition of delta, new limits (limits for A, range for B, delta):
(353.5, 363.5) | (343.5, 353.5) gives 64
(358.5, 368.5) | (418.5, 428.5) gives 1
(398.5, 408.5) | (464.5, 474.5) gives 0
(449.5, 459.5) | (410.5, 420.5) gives 36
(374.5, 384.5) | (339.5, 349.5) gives 0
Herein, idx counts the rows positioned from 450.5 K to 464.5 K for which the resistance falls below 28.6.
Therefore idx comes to 0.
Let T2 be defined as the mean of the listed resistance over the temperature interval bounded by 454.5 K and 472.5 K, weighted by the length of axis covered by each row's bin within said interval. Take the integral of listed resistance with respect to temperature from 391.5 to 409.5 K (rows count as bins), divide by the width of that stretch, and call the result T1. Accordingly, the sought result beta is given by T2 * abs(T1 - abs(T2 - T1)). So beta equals 478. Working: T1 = 24.3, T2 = 34.9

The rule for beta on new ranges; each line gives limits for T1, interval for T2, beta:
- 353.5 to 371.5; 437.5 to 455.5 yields 877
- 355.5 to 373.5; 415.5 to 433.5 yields 817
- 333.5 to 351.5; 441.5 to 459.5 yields 833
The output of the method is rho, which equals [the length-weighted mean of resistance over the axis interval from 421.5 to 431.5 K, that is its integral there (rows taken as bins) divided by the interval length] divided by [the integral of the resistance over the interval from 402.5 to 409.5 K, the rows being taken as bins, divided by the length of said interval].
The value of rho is 1.25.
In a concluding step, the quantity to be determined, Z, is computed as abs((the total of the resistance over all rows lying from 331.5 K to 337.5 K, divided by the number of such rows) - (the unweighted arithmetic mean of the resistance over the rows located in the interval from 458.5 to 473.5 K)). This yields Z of 10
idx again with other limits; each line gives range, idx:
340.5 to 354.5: 1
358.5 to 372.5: 9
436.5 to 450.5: 0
